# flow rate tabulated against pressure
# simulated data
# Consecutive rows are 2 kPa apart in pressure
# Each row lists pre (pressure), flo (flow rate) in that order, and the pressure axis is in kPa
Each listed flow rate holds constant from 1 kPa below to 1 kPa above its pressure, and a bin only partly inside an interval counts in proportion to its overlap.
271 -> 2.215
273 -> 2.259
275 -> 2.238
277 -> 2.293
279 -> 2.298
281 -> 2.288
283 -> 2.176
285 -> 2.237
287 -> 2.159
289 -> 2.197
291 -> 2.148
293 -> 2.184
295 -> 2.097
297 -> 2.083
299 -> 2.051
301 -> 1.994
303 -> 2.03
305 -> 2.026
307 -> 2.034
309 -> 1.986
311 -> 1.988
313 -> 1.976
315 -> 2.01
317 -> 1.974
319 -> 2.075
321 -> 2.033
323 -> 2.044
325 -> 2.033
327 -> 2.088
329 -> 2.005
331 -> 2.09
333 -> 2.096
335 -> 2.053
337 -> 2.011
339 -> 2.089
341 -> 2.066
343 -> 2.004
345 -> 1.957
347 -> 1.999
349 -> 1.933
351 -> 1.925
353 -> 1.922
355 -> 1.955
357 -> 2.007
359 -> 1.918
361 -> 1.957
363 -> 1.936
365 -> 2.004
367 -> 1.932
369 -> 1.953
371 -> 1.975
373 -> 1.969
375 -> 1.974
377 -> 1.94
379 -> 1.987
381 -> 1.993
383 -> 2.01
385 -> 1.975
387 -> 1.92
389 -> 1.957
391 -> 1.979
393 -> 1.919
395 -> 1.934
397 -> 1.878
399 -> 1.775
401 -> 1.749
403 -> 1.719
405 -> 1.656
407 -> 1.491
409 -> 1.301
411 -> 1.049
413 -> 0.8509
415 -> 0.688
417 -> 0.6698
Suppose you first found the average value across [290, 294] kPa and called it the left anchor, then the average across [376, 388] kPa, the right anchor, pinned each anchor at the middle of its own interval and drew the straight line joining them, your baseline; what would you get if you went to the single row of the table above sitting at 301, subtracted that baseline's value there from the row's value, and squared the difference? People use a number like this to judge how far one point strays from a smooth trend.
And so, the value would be 0.023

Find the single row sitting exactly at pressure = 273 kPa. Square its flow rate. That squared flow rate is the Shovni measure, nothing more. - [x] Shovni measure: 5.1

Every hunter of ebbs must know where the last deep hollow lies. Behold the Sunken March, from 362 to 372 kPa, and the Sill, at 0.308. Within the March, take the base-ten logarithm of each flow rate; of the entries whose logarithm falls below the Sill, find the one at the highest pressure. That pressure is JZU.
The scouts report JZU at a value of 371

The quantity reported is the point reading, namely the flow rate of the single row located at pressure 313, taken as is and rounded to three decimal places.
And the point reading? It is 1.976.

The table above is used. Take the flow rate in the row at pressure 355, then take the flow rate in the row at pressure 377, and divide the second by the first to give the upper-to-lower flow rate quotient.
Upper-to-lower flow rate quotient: 0.99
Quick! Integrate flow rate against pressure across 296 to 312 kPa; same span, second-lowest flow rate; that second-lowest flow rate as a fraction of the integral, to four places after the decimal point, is 0.0614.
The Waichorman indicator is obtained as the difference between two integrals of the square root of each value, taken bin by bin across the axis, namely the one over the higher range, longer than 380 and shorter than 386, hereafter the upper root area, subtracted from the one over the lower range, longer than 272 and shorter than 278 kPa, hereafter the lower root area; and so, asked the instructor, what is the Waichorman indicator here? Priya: 0.6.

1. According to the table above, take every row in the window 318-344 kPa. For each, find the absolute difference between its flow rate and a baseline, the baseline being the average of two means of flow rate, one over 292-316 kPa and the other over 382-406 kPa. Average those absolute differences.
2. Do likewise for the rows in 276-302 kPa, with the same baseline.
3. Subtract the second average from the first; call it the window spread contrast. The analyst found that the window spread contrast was -0.12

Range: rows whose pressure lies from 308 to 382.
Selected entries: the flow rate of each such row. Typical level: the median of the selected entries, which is 1.99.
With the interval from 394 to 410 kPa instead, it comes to 1.73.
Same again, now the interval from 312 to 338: 2.03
